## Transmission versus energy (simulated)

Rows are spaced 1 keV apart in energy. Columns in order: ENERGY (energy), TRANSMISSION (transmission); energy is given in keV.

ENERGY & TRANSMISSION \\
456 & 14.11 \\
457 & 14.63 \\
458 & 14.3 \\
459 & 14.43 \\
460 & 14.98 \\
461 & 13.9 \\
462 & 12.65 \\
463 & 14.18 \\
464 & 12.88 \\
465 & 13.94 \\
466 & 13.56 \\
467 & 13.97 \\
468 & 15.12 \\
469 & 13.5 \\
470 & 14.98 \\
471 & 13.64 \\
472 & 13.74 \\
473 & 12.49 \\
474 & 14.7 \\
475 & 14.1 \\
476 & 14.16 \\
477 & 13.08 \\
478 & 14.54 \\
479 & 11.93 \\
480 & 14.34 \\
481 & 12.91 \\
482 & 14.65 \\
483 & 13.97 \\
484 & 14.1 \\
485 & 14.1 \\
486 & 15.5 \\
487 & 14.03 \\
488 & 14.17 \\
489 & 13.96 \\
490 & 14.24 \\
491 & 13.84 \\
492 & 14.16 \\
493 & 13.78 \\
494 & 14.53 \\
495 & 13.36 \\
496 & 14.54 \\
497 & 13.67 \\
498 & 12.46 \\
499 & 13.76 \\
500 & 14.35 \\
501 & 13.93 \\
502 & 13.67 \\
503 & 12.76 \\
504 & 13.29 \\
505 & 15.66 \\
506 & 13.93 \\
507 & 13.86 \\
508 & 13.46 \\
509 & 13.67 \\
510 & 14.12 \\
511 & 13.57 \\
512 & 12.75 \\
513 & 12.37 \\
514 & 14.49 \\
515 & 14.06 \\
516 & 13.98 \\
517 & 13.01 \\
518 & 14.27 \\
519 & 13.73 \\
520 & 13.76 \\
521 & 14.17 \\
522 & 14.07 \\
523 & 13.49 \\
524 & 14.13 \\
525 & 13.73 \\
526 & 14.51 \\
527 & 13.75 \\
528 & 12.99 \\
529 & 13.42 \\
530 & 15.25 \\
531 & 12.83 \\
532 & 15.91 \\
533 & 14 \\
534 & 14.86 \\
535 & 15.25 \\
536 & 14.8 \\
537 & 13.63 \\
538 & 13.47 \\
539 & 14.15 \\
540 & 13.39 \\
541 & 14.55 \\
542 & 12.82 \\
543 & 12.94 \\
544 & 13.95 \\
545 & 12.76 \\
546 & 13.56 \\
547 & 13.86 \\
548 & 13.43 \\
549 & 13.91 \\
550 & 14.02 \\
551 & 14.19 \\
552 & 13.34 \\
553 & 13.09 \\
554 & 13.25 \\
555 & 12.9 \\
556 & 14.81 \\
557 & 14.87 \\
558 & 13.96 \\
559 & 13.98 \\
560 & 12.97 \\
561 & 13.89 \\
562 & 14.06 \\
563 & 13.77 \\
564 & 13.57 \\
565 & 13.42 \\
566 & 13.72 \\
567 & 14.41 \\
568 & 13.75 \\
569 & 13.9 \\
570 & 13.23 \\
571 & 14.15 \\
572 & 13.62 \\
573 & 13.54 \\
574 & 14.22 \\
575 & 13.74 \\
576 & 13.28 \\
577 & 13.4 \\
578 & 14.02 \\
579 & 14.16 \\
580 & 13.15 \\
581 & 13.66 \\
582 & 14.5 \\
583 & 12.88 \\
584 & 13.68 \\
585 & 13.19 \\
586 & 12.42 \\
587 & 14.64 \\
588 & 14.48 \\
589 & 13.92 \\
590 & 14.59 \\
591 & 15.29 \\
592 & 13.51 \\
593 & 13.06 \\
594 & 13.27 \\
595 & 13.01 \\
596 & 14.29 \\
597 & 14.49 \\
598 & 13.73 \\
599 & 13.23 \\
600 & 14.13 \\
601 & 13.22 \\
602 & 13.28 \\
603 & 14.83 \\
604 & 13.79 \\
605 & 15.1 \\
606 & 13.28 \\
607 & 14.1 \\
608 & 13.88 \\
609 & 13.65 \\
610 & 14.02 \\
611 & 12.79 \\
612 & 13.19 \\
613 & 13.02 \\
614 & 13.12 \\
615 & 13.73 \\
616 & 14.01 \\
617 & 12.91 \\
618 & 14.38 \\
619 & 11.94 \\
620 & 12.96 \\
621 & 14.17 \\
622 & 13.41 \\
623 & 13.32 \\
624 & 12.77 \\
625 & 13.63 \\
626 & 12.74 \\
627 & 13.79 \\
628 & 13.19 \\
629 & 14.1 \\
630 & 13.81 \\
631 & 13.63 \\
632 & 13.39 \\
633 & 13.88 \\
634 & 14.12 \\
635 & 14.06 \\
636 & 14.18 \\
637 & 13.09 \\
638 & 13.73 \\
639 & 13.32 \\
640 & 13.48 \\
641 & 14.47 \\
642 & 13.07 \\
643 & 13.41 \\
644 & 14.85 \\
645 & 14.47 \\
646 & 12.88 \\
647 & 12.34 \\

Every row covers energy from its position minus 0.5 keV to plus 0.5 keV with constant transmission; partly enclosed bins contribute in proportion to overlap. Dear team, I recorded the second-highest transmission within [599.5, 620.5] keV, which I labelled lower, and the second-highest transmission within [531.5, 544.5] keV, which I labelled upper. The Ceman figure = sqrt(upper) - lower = -10.9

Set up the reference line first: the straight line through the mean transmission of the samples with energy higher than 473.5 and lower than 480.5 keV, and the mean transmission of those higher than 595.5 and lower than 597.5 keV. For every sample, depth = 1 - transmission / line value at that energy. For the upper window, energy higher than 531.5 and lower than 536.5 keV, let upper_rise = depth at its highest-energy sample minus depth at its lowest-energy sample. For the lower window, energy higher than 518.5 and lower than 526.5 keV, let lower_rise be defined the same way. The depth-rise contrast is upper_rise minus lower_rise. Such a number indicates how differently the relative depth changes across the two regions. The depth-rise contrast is 0.13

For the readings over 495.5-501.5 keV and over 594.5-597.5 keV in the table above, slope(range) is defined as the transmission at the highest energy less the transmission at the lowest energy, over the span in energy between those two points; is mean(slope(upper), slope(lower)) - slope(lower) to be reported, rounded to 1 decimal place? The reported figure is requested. 0.4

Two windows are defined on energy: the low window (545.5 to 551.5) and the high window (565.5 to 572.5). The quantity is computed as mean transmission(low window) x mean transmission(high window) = 191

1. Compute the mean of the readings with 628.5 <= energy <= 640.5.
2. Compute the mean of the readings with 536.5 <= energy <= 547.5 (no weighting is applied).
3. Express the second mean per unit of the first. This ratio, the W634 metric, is 0.99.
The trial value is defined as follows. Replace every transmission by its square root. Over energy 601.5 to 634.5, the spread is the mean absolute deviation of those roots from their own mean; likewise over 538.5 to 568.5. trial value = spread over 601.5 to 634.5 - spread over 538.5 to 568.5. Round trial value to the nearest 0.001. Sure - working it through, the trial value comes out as 0.007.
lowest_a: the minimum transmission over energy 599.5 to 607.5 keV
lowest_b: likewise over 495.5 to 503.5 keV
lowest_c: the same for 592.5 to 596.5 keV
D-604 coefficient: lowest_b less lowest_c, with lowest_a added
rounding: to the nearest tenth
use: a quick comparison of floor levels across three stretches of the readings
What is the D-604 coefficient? 12.7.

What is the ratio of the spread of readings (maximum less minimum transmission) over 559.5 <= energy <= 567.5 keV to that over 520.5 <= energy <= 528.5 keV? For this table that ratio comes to 0.95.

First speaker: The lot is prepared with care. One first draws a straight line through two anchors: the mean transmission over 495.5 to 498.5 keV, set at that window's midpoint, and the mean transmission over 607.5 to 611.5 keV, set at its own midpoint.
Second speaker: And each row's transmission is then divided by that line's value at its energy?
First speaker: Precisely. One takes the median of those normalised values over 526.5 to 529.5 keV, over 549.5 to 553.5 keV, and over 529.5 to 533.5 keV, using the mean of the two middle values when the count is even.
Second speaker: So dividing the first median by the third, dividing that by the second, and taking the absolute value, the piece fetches 0.91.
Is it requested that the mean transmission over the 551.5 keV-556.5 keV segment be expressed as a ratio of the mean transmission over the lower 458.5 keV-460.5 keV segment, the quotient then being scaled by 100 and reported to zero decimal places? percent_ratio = 92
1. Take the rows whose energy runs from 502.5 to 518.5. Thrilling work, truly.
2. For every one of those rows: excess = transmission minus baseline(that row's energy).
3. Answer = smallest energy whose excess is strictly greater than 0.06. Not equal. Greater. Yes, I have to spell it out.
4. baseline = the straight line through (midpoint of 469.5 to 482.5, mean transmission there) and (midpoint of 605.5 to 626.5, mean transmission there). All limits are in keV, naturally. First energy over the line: 505 keV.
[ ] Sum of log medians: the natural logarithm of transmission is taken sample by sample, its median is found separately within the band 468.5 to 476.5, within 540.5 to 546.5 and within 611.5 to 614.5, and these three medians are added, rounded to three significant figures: 7.79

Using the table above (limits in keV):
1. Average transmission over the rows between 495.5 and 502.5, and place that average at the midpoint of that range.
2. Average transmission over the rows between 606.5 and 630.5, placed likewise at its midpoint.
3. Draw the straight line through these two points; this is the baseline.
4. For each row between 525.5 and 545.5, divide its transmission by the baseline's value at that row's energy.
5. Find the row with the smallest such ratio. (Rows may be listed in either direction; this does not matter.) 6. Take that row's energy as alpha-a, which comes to 545 keV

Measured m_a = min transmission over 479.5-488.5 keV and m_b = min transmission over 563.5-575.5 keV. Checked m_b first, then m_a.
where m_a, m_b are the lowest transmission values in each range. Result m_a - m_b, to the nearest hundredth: -0.32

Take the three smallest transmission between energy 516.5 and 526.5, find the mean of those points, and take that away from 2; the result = -11.4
